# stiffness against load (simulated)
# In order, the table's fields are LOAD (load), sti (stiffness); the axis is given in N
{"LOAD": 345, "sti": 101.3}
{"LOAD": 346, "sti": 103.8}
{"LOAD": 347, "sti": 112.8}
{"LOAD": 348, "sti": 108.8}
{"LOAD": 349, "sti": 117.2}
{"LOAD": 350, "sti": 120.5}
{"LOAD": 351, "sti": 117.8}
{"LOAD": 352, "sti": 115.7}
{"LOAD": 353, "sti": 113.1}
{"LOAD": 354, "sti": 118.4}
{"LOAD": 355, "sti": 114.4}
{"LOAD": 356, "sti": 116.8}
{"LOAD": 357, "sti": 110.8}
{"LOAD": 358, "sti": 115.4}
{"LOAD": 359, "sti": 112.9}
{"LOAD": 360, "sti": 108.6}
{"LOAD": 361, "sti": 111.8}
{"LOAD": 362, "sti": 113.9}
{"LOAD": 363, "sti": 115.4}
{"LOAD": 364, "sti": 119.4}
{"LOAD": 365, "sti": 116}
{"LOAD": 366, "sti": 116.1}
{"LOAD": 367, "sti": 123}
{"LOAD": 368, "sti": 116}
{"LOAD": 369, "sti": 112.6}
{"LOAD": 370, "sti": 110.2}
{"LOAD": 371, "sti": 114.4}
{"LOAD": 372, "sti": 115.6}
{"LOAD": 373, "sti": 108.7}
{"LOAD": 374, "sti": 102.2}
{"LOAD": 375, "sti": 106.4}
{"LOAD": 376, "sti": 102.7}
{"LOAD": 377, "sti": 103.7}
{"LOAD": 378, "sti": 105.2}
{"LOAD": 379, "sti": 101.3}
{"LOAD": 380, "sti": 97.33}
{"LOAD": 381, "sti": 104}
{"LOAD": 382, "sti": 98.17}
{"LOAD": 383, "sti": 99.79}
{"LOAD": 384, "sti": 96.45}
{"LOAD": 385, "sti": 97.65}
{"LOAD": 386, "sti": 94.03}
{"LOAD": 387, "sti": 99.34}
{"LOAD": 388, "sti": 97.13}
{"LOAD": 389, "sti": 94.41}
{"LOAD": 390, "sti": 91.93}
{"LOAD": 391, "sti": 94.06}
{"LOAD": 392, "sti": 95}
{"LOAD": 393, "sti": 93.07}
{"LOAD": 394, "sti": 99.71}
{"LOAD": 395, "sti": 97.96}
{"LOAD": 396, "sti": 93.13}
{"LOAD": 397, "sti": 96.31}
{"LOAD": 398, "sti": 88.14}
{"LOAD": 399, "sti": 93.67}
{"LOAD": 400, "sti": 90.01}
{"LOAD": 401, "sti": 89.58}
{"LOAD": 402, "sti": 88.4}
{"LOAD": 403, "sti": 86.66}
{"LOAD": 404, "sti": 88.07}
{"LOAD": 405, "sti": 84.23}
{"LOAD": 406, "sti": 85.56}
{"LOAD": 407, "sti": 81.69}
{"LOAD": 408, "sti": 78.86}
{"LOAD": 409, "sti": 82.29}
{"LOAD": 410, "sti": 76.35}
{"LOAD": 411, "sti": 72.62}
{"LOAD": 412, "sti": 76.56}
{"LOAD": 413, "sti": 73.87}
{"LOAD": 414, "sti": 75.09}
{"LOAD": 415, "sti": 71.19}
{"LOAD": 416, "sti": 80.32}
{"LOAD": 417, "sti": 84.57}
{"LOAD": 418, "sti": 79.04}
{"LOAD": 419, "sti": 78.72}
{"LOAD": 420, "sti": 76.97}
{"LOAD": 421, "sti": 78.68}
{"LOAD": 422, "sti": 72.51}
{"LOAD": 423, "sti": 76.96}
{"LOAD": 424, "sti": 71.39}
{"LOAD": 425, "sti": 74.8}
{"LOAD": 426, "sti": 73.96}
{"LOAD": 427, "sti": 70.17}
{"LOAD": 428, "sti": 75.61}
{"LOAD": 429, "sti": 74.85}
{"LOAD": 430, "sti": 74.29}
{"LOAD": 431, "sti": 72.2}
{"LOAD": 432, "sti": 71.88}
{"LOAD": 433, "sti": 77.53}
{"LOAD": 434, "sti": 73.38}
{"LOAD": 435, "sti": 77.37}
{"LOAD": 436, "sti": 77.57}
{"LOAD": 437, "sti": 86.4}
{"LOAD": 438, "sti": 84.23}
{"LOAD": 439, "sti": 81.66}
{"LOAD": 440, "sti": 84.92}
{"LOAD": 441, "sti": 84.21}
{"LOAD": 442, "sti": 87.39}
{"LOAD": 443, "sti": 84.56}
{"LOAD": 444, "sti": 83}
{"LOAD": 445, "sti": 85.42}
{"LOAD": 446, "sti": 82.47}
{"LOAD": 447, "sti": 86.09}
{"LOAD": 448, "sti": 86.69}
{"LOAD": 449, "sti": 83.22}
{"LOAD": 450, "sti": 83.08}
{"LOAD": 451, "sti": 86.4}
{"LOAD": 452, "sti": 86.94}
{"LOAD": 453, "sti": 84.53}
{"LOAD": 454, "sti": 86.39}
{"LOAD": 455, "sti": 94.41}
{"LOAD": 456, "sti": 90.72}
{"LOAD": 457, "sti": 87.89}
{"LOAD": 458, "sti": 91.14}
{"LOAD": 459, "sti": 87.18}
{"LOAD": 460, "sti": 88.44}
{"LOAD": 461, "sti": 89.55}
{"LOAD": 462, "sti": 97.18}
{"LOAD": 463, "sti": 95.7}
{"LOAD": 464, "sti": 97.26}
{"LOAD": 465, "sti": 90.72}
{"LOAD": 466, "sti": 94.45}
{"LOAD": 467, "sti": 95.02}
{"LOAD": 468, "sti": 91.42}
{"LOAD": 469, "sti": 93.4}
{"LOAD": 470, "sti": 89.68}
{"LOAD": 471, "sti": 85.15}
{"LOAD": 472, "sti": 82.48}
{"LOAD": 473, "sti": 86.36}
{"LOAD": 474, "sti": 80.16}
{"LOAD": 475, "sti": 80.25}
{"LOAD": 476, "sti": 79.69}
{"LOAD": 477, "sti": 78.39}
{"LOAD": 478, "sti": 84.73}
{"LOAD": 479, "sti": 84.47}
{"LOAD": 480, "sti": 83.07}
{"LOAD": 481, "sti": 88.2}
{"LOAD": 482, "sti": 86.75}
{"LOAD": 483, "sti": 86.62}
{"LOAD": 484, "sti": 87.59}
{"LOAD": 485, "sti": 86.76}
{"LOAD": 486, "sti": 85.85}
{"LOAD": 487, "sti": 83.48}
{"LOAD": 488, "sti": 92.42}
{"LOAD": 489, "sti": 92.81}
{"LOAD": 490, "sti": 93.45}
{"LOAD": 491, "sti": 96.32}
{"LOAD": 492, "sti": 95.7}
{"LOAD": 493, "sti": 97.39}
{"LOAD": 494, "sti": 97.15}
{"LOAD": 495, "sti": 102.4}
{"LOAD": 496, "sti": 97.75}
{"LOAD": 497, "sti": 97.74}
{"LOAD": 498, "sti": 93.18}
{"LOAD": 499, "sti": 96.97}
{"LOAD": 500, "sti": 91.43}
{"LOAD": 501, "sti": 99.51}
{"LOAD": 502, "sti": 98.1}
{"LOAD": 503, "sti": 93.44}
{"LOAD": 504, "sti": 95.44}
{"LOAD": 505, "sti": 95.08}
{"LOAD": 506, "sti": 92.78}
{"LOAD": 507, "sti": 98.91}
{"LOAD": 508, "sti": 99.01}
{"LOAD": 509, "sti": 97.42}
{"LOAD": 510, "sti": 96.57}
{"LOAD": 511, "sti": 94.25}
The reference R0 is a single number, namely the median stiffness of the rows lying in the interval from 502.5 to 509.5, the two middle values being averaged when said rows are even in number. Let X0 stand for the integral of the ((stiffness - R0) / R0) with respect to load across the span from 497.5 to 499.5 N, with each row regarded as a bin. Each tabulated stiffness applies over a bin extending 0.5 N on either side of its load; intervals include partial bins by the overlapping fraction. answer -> -0.01 N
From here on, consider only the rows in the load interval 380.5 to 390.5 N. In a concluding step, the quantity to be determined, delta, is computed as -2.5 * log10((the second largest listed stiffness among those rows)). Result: -5.00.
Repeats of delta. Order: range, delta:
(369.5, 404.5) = -5.15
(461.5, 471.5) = -4.97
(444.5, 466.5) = -4.97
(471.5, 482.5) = -4.85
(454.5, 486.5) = -4.97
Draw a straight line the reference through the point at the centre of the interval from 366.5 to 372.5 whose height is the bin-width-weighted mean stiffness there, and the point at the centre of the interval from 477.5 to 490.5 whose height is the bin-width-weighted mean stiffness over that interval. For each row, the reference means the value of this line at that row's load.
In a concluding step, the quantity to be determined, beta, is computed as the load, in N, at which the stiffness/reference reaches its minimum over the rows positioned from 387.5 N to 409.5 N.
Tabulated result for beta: 408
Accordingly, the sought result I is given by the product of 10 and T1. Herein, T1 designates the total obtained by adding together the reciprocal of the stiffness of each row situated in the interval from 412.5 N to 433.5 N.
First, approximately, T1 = 0.28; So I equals 2.8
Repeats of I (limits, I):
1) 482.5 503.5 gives 2.2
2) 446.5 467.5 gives 2.3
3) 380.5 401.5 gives 2.2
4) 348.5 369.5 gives 1.8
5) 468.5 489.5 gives 2.5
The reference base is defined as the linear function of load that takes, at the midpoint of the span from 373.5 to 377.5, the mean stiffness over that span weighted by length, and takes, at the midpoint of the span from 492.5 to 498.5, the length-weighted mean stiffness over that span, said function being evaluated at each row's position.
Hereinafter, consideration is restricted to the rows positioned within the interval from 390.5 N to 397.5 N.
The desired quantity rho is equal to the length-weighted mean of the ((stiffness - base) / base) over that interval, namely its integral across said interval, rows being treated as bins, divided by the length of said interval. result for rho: -0.07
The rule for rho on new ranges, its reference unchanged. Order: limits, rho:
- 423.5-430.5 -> -0.27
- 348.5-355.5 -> 0.11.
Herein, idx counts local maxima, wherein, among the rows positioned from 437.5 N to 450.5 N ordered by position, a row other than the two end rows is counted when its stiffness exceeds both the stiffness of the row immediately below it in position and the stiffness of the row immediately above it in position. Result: 4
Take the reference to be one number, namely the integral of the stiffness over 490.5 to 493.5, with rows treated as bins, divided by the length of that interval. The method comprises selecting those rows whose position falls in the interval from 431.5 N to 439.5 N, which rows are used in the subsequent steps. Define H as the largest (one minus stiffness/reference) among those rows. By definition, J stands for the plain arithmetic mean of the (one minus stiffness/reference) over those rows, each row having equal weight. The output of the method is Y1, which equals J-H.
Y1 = -0.071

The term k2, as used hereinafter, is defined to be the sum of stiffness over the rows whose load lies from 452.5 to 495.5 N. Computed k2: 3843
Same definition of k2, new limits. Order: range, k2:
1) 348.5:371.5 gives 2650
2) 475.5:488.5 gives 1108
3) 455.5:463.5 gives 728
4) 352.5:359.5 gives 802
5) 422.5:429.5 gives 518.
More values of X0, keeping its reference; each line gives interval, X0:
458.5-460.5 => -0.16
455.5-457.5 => -0.13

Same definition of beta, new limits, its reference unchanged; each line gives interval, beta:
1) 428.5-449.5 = 432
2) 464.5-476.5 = 476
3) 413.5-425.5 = 415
